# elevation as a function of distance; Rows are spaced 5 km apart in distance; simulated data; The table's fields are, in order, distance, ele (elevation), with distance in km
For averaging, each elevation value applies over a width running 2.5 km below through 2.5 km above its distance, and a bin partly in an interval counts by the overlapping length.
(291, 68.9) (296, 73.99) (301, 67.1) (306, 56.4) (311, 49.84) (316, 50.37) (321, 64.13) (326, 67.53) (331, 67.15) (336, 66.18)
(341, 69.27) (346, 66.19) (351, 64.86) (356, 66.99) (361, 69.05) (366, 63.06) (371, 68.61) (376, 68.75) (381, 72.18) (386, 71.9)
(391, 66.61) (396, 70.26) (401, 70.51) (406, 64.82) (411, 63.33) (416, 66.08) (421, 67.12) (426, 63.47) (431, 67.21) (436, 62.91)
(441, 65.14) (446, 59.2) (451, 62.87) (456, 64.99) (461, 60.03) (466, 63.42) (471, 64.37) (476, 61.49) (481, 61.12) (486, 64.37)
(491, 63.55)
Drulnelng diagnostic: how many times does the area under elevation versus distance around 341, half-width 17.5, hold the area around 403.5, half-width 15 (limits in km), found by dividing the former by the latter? 1.17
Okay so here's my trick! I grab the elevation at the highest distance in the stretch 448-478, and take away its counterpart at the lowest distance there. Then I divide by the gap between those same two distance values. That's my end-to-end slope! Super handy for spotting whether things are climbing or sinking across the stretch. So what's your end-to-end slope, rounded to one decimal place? -0.1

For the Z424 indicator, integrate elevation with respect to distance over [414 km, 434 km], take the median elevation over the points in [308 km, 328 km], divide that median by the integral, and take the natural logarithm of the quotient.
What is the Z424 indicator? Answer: -3.14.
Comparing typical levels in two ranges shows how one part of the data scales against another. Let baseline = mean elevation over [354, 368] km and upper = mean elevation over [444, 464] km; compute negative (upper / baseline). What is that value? -0.93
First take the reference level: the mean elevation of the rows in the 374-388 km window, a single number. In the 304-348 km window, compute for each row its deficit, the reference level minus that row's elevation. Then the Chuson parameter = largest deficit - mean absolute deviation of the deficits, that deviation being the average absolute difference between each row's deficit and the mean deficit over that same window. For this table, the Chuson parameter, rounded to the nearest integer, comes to 15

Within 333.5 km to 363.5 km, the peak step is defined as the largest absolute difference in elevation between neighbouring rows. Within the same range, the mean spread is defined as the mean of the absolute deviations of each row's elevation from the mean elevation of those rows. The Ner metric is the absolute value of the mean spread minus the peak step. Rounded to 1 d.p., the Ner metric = 1.7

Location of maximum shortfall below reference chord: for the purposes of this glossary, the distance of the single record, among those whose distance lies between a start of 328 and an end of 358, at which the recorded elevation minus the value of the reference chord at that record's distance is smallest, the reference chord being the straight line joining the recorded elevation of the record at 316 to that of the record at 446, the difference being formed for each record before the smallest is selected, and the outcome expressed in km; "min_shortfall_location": 351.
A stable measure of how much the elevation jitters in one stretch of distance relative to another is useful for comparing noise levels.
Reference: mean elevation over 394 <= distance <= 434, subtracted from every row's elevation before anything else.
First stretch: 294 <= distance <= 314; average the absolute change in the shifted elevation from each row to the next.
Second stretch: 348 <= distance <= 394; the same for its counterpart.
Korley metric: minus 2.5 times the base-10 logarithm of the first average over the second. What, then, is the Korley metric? -1.0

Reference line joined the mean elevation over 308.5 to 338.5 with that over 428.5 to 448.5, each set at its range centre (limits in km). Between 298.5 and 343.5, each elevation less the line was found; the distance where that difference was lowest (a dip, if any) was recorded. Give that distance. 311 km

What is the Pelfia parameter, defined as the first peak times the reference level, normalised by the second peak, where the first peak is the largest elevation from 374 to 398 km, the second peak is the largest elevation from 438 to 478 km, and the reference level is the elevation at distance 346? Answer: 73.3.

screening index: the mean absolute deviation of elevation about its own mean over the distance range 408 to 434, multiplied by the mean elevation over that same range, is 107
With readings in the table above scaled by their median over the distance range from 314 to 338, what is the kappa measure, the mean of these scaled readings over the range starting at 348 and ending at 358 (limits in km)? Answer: 0.996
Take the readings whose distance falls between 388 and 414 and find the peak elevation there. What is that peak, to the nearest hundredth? 70.51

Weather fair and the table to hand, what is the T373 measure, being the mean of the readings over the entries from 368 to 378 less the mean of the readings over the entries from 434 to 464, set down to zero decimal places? 6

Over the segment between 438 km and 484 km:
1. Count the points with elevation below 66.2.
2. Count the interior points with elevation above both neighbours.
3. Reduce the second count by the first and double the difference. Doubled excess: -14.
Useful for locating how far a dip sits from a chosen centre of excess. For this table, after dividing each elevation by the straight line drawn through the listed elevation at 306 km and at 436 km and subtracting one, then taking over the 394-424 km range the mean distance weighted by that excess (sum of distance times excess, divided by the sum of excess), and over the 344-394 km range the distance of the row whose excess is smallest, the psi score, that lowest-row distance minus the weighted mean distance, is -39.5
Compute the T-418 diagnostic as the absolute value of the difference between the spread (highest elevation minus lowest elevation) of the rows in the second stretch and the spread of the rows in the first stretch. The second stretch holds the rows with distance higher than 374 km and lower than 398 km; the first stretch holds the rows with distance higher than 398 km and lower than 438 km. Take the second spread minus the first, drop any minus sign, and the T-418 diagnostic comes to 2.0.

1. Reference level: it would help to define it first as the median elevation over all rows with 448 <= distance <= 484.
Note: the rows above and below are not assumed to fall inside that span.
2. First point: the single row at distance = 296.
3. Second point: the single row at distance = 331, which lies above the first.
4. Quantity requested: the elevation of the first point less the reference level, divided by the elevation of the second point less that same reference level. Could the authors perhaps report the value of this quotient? 2.6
